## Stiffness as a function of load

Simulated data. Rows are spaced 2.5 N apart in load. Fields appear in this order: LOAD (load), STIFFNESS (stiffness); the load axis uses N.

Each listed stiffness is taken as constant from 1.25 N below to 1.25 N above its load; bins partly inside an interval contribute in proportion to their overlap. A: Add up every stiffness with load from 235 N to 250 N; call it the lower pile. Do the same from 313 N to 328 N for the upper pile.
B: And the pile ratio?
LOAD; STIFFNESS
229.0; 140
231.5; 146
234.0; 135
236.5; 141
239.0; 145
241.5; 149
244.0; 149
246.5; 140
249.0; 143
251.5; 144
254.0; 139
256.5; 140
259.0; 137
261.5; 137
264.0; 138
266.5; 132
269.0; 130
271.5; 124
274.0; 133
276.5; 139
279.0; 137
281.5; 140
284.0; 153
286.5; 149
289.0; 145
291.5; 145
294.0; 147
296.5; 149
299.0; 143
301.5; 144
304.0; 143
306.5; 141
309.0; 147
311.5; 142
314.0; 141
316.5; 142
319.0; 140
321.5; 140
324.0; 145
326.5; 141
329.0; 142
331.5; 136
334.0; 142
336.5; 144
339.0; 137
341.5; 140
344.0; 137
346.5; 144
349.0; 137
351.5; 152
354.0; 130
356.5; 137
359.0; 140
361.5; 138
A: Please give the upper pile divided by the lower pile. 0.98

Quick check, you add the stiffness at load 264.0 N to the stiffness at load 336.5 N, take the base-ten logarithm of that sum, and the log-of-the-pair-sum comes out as 2.45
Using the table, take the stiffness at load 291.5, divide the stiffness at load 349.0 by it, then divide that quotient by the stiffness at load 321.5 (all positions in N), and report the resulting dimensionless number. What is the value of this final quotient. 0.0067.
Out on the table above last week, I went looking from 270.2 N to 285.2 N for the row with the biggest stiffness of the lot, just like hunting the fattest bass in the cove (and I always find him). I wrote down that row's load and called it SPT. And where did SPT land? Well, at 284.0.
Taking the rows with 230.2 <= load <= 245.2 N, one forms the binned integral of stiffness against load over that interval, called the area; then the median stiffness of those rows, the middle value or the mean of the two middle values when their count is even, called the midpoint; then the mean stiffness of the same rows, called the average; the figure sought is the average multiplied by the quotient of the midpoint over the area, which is 9.7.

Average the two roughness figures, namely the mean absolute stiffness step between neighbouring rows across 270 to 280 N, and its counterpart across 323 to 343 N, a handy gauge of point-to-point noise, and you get 5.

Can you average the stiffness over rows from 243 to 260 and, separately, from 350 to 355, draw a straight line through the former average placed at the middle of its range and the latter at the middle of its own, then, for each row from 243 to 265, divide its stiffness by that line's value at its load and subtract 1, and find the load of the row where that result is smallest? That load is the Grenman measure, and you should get 259.0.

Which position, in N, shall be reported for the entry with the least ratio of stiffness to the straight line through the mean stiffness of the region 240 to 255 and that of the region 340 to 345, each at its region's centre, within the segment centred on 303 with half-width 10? 306.5 N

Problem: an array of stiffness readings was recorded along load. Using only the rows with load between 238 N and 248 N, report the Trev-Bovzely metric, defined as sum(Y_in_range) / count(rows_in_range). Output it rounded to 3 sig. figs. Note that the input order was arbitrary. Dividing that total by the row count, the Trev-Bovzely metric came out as 146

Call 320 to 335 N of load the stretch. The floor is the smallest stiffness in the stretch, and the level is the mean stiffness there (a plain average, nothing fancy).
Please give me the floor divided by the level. 0.965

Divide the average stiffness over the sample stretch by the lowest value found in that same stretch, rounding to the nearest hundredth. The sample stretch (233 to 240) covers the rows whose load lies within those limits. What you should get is 1.04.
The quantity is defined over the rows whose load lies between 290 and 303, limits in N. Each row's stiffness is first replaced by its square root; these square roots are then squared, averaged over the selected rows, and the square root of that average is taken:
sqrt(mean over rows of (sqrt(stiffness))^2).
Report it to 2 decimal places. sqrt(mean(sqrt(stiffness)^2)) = 12.07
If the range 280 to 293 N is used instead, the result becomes 12.10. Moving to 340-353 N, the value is 11.92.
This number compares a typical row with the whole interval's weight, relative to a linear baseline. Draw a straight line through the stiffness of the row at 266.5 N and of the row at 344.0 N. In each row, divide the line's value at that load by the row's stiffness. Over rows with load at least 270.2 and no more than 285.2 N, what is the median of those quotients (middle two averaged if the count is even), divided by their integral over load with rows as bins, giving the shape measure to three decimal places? 0.066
